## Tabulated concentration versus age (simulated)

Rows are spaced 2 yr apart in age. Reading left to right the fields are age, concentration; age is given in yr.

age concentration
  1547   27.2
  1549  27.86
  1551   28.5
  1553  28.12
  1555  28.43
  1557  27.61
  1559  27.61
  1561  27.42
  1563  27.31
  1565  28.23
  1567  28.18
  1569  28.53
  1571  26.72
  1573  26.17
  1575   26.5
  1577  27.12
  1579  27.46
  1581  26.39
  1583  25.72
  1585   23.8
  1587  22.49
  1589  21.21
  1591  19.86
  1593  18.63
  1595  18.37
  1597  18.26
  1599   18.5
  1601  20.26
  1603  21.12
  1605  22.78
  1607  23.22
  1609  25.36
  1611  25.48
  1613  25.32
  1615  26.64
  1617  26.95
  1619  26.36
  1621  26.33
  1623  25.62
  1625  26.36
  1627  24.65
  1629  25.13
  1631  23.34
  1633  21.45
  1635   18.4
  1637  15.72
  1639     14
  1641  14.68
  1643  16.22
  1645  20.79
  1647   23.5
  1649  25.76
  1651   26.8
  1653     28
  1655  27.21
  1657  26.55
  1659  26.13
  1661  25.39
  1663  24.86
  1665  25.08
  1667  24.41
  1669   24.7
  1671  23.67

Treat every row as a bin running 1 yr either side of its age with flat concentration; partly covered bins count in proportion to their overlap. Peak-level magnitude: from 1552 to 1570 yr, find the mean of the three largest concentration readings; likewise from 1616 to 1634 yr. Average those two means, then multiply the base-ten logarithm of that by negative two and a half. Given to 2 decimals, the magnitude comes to -3.60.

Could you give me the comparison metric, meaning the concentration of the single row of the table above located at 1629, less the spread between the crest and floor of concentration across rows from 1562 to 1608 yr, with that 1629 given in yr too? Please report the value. 14.9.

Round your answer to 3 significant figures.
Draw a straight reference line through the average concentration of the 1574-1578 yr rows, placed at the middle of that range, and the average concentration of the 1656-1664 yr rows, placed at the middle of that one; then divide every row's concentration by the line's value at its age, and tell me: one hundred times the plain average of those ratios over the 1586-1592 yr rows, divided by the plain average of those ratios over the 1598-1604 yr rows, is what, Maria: 106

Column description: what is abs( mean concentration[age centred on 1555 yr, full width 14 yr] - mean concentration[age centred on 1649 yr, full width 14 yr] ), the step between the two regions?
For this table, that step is 3.9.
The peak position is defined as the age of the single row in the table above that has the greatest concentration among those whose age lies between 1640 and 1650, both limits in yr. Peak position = 1649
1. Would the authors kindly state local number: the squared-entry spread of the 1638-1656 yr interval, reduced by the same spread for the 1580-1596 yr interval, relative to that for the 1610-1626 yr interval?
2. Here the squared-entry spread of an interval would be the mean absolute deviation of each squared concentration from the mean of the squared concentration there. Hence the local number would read 3.6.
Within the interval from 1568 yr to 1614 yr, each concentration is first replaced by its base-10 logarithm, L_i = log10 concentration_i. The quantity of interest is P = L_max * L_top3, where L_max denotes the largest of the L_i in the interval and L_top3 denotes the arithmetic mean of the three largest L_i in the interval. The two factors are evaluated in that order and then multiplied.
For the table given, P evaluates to 2.099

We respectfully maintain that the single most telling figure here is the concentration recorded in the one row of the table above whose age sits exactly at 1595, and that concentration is 18.37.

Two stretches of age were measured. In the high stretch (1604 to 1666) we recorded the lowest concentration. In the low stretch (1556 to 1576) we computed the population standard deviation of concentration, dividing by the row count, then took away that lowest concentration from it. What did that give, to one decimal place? -13.3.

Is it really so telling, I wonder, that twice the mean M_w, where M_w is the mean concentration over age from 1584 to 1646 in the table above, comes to 44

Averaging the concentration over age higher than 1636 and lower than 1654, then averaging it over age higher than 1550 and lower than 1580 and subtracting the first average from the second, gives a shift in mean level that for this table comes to 7.0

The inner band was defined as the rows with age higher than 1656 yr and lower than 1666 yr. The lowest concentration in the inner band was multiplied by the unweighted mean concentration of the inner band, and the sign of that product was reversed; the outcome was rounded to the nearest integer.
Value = -636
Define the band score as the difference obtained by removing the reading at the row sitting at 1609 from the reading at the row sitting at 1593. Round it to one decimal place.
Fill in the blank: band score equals -6.7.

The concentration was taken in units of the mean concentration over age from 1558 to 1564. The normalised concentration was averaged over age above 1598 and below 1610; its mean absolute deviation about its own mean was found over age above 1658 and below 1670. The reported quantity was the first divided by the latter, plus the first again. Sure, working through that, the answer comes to 50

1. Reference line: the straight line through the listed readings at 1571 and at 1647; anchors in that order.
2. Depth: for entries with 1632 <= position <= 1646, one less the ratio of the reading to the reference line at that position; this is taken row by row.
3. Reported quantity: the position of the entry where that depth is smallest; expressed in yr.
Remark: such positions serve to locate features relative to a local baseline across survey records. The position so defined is 1633 yr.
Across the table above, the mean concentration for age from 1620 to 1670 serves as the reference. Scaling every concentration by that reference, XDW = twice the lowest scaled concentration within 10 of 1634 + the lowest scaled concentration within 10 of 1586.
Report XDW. 2.0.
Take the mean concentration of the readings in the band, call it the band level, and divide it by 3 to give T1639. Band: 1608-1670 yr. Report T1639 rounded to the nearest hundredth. 7.93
